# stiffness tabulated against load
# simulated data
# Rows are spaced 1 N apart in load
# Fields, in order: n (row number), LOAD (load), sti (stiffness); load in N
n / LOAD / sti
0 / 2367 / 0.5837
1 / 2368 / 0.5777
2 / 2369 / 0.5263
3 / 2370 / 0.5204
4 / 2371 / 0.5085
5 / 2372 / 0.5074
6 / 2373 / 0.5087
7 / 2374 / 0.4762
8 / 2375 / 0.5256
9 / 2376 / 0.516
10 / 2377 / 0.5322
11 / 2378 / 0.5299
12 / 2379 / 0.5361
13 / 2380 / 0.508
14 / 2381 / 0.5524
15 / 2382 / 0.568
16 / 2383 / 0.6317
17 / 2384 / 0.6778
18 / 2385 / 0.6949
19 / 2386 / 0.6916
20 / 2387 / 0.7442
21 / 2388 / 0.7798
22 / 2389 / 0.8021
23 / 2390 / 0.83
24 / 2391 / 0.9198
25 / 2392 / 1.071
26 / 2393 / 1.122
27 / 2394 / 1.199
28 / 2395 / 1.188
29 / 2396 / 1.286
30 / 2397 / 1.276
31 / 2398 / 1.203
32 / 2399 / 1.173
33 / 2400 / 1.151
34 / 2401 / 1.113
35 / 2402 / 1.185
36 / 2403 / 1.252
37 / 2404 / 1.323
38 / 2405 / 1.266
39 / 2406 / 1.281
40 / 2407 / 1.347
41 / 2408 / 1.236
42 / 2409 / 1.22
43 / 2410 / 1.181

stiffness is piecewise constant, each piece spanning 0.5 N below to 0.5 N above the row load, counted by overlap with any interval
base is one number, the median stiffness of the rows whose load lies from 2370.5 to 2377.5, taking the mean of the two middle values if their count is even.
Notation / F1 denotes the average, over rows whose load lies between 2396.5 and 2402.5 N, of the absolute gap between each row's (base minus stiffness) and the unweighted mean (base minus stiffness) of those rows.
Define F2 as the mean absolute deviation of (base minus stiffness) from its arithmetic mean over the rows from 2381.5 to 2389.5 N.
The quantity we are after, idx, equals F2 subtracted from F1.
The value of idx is -0.020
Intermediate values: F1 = 0.038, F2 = 0.057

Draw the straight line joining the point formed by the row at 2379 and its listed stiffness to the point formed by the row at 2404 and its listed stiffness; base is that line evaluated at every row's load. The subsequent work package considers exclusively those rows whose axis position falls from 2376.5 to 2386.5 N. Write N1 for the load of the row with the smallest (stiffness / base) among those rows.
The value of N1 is 2380 N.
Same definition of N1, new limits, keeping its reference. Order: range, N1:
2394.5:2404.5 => 2401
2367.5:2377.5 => 2377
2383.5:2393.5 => 2386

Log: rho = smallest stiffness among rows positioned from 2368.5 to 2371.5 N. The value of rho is 0.5085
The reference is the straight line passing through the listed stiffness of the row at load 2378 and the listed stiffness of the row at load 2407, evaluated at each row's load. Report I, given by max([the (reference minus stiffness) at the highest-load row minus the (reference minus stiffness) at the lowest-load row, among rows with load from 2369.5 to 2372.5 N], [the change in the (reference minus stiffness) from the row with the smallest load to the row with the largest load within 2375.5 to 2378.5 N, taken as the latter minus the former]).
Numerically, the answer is 0.07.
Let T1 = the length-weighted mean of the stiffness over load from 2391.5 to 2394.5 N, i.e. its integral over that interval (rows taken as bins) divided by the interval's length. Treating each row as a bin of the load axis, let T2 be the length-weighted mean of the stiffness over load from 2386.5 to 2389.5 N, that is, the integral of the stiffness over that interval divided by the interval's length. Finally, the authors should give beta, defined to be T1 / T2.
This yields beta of 1.5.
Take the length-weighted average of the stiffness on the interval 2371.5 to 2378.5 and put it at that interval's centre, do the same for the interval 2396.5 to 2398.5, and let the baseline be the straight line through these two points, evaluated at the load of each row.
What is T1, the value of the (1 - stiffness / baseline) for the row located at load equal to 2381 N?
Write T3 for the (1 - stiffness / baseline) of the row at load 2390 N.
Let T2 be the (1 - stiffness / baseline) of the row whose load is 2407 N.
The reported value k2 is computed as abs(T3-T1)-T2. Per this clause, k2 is -0.1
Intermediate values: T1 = 0.2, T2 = 0.13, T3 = 0.168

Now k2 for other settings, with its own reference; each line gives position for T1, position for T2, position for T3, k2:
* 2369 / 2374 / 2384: 0.8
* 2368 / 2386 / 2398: 0.8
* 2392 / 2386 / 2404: -0.1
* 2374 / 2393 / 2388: 0.2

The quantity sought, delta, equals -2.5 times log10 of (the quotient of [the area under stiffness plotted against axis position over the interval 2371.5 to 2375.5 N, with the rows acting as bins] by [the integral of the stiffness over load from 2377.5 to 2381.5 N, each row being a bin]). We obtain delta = 0.1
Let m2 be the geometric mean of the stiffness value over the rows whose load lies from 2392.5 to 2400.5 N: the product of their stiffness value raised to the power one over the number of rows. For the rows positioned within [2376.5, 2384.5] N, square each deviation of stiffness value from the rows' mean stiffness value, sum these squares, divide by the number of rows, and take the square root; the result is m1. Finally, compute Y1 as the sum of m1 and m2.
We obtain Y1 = 1.25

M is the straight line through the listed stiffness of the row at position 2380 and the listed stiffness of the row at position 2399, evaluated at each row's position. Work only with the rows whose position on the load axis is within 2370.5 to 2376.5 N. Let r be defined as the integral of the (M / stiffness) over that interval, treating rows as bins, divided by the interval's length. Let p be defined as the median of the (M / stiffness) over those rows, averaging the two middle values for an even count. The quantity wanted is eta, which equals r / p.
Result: 0.97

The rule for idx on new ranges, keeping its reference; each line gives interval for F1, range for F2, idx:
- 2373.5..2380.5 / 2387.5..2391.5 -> -0.028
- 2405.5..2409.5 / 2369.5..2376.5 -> 0.033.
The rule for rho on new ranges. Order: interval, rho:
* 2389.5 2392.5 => 0.83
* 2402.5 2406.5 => 1.252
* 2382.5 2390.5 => 0.6317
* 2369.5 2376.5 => 0.4762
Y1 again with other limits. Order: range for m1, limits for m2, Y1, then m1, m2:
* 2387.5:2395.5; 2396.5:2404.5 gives 1.37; 0.165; 1.21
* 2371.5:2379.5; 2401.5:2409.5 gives 1.28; 0.018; 1.26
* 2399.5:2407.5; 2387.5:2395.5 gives 1.05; 0.077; 0.98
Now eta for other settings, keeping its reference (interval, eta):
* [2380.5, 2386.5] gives 1.01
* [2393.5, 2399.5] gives 1.03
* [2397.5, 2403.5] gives 0.99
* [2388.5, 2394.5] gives 1.01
